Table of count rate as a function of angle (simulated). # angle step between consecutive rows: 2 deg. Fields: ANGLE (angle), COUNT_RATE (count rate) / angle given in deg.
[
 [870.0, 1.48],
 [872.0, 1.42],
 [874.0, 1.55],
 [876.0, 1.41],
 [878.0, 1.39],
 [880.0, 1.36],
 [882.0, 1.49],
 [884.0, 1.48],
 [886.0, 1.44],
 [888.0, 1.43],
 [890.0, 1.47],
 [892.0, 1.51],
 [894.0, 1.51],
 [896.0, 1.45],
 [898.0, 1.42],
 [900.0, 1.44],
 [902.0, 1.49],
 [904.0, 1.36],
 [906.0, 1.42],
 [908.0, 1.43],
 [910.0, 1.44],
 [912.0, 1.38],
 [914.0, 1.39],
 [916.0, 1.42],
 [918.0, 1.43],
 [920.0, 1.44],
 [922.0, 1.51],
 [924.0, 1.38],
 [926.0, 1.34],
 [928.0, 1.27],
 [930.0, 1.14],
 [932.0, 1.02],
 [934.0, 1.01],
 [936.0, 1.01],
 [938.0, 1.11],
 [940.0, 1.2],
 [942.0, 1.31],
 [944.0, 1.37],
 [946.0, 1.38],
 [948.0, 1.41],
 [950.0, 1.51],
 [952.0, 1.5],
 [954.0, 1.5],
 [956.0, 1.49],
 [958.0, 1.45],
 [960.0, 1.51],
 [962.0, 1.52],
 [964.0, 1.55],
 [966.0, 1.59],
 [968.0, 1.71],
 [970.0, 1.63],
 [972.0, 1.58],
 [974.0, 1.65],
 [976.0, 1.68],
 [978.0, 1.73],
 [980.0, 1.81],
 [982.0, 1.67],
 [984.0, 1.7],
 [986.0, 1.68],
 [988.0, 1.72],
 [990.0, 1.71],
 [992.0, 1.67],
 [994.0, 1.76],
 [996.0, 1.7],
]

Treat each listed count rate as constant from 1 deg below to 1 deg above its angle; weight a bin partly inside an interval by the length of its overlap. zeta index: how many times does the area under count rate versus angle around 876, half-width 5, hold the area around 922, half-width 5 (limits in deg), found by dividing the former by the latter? 1.00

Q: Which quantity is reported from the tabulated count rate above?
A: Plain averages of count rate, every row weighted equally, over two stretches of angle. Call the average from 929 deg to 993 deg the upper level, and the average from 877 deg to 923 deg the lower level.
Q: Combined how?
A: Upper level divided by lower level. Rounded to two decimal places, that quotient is 1.03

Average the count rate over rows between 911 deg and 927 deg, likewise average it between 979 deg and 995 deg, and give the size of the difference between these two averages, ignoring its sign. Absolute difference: 0.30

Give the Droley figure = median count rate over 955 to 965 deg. 1.51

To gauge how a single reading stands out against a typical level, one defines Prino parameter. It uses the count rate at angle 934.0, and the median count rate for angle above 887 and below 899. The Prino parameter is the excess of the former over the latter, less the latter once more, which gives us -1.9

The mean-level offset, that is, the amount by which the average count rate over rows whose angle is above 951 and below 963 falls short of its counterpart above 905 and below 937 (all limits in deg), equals -0.18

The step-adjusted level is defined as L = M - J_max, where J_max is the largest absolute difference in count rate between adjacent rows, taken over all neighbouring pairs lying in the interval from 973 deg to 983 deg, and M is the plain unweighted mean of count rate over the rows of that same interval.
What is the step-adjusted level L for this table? 1.57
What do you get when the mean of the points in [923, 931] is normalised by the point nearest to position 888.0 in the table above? 0.90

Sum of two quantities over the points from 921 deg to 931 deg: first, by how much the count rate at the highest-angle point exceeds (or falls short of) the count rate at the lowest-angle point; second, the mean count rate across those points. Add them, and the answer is 0.96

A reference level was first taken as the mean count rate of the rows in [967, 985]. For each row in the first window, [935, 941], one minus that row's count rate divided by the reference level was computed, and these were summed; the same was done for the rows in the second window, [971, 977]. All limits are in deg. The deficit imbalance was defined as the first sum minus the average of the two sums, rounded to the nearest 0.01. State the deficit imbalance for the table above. 0.47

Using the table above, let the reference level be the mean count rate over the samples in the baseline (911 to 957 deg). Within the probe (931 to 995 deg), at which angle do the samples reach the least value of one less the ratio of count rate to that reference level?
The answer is 980.0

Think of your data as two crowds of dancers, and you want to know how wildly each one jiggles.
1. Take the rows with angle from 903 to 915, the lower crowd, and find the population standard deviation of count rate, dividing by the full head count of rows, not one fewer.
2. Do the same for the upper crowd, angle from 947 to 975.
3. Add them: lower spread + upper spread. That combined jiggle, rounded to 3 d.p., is 0.107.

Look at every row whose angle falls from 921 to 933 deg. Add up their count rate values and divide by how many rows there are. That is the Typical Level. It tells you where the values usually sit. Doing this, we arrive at 1.28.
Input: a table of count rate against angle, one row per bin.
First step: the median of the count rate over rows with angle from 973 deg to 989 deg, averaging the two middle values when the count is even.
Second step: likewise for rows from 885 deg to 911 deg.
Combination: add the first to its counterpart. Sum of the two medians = 3.13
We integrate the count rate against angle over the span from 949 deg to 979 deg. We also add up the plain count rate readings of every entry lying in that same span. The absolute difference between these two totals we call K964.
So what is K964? 23.6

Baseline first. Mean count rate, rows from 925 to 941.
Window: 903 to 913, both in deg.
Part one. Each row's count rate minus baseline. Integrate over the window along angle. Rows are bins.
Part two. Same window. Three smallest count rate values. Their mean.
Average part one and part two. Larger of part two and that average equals 2.0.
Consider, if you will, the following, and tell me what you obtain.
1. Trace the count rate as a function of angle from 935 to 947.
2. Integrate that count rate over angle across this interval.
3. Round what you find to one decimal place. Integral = 14.8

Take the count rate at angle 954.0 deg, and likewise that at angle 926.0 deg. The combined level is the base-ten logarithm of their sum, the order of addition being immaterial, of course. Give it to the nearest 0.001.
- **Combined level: 0.453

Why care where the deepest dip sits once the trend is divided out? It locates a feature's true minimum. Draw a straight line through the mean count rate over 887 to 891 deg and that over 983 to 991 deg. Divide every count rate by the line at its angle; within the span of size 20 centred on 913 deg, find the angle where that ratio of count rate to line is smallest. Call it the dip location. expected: 904.0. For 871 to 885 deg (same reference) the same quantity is 880.0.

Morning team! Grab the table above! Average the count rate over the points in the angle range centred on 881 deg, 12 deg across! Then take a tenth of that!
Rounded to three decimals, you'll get 0.143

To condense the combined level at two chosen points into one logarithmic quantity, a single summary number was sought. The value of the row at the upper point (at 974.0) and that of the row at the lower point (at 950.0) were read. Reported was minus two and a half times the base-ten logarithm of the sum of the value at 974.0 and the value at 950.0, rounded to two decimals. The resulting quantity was -1.25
